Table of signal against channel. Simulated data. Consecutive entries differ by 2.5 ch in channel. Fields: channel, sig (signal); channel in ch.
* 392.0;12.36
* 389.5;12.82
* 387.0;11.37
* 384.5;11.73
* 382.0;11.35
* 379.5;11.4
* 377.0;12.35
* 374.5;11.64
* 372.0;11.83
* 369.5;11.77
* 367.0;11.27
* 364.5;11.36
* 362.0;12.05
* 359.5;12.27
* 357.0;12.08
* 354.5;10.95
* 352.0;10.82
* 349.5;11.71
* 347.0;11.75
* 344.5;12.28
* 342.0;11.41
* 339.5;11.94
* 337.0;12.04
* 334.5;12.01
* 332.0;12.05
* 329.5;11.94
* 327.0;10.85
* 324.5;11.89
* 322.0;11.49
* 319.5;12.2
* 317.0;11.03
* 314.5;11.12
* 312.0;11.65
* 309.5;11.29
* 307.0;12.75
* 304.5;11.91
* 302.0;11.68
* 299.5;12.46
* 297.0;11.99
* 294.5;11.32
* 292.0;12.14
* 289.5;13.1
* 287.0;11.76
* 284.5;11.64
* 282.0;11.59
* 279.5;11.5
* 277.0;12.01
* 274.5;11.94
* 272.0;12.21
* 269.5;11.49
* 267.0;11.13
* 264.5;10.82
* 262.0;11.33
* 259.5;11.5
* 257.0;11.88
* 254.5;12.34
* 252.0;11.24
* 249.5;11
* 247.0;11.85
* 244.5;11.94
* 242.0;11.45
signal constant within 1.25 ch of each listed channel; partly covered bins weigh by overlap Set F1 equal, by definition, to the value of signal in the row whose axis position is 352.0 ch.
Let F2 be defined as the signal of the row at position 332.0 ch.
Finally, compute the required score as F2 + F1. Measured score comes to 22.9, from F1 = 10.82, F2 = 12.05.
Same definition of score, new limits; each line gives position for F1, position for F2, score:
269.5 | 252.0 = 22.7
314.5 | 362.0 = 23.2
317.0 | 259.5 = 22.5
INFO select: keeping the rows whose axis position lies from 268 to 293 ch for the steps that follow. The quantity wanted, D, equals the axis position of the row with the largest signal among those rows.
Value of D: 289.5 ch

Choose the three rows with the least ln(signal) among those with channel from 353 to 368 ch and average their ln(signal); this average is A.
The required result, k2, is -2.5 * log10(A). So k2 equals -0.957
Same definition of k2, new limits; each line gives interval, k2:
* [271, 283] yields -0.976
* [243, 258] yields -0.964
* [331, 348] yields -0.977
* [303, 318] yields -0.956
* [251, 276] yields -0.952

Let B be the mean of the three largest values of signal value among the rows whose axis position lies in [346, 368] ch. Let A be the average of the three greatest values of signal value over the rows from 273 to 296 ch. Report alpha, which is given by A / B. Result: 1.02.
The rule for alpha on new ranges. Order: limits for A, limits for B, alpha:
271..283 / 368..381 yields 1.01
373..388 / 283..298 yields 0.96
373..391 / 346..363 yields 1.01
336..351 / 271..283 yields 1.00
